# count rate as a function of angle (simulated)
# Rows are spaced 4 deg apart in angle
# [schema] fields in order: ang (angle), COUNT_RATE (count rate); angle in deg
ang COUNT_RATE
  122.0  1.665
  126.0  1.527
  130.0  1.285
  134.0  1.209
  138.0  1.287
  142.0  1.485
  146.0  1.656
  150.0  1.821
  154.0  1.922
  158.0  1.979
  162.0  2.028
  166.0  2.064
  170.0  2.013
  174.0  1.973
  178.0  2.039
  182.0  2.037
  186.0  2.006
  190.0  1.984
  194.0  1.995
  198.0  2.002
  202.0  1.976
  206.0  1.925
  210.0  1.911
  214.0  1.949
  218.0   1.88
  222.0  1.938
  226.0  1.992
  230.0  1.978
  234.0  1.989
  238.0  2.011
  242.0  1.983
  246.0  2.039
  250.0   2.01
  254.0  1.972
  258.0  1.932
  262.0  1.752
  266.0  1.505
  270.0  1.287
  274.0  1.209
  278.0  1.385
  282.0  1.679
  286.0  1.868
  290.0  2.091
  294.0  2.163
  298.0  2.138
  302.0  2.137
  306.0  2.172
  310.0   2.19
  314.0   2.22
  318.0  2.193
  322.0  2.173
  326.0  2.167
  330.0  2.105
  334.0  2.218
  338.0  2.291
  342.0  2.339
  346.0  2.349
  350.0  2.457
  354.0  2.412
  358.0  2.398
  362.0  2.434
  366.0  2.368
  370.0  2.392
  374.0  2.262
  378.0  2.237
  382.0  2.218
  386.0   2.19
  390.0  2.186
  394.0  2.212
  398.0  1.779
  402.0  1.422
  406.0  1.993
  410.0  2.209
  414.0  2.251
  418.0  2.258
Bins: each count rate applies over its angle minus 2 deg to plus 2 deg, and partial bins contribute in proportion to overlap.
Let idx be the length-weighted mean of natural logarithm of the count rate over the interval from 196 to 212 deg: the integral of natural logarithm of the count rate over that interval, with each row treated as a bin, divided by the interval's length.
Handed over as 0.7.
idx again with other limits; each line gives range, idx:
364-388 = 0.8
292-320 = 0.8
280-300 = 0.7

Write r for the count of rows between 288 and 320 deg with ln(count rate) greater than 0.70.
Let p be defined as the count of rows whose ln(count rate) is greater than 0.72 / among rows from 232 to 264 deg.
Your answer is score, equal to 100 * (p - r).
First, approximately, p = 0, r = 8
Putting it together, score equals -800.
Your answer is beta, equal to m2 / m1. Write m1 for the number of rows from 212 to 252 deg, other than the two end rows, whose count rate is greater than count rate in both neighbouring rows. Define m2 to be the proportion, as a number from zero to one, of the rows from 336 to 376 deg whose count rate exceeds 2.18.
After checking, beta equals 0.33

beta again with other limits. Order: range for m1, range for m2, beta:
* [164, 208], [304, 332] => 0.21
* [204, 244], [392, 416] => 0.17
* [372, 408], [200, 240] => 0.00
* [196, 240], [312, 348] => 0.33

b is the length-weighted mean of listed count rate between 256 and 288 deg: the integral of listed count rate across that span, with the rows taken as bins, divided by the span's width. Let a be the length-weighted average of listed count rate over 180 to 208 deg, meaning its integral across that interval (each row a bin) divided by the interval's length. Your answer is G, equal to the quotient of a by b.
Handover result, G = 1.26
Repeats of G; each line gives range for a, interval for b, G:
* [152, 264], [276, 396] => 0.90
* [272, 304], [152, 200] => 0.92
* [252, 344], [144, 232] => 1.00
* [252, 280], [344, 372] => 0.66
